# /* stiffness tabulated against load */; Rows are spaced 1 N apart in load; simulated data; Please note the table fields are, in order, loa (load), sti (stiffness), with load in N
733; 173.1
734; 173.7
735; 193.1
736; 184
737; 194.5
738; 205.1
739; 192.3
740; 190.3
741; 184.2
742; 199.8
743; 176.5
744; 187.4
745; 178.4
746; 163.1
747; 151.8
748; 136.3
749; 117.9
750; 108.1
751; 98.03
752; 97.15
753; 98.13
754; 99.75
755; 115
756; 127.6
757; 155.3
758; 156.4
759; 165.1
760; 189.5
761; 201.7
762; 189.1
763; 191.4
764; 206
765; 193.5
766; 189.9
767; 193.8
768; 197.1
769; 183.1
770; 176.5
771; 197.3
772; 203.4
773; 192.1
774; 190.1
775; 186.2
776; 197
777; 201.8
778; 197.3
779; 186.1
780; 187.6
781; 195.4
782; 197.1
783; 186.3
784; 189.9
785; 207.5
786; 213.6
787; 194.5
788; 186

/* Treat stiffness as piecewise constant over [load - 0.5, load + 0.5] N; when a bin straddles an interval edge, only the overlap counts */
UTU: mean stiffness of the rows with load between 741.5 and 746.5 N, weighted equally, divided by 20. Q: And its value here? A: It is 9.1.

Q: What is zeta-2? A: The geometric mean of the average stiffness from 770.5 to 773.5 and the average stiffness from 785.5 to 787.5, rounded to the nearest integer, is 201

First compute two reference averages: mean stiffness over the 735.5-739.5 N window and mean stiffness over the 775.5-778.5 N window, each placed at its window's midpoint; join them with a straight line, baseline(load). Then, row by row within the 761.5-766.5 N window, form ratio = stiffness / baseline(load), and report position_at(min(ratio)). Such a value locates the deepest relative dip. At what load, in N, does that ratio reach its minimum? 762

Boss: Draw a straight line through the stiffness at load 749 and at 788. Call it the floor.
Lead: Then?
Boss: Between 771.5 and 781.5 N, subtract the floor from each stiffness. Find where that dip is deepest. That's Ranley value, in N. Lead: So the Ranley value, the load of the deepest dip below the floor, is 780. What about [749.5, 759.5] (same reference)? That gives 754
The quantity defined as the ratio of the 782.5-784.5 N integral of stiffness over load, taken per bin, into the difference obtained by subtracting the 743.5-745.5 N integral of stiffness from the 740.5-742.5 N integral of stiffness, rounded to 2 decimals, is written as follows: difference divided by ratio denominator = 0.05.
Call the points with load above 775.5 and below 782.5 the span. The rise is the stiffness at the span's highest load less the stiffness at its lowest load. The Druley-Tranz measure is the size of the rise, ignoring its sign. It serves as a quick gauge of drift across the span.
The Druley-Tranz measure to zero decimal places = 0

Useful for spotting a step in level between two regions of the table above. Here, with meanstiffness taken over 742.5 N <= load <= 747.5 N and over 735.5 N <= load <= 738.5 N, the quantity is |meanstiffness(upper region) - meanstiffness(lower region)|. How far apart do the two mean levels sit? 23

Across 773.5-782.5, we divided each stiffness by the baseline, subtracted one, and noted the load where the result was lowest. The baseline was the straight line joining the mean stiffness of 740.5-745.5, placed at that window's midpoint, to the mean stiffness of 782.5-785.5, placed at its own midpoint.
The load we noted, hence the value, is 779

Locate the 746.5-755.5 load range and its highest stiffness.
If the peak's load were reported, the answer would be 747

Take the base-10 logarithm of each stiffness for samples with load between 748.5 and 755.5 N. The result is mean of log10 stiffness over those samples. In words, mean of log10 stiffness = 2.02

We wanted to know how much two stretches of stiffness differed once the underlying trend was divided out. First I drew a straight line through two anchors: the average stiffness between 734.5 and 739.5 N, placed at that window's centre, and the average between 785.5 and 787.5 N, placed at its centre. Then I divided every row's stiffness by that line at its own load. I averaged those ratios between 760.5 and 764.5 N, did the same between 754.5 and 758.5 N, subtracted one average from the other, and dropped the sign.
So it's 0.29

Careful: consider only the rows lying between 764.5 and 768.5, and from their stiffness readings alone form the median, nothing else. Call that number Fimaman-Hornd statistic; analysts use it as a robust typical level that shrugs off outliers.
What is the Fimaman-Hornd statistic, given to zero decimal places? 194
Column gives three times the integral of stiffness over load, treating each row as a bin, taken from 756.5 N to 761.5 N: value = 2604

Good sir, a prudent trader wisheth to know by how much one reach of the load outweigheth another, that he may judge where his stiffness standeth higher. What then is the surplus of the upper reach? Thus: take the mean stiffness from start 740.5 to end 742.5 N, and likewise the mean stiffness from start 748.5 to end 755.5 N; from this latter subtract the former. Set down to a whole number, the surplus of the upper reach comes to -87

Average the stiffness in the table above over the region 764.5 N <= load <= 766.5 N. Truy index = 192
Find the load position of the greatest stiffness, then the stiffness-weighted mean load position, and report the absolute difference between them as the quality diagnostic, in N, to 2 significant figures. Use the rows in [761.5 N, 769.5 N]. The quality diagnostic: 1.5 N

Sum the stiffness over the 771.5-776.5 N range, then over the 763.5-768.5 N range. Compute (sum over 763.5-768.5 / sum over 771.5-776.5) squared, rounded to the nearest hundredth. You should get 1.02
